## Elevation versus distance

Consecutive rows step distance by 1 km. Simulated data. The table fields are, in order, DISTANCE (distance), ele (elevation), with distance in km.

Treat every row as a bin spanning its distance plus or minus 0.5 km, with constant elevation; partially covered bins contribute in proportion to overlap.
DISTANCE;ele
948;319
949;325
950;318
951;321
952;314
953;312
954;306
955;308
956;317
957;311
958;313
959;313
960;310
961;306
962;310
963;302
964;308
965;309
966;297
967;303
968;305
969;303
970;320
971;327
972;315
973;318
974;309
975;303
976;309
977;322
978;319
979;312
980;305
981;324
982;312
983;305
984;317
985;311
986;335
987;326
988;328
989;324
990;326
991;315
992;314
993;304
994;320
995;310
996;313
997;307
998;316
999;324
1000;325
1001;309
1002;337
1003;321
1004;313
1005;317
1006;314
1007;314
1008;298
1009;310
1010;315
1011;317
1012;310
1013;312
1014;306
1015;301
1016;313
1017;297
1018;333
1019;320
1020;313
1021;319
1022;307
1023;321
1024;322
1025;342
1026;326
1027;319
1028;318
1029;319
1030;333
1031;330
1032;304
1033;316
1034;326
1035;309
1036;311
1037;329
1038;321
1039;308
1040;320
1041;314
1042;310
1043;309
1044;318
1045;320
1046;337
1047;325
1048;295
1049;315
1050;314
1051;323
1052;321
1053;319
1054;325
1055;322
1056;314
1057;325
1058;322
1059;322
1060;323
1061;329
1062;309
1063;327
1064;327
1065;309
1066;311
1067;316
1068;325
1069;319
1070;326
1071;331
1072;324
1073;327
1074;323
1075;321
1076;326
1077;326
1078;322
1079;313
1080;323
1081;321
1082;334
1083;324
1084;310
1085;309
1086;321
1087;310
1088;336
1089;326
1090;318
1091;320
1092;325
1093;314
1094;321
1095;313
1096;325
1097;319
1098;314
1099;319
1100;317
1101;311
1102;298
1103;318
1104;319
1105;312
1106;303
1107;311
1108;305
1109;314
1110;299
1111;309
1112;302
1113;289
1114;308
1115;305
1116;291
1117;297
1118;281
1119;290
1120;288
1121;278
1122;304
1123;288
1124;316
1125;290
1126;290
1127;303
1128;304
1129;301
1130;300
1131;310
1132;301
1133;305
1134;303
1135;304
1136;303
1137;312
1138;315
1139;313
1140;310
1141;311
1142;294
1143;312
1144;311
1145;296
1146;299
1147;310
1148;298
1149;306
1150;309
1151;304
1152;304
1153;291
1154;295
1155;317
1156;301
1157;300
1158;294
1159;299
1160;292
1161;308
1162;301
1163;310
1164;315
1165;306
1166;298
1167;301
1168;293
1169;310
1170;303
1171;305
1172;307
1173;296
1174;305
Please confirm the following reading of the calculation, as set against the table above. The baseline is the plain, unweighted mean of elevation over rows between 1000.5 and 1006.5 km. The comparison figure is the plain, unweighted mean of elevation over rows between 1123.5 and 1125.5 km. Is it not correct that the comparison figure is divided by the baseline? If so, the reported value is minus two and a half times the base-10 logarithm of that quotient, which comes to 0.054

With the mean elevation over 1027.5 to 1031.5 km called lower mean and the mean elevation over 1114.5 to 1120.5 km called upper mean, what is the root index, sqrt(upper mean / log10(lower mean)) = 10.8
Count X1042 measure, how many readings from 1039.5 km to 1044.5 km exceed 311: 3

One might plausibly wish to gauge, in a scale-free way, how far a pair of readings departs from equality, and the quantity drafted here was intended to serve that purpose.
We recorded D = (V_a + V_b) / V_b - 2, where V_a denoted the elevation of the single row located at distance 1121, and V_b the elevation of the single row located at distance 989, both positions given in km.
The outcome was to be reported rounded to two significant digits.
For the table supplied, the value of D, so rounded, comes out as -0.14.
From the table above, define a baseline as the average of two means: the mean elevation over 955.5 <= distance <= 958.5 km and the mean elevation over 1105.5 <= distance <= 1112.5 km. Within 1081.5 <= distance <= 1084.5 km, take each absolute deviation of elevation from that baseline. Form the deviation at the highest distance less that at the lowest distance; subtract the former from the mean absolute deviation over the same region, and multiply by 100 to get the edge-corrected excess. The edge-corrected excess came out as 3676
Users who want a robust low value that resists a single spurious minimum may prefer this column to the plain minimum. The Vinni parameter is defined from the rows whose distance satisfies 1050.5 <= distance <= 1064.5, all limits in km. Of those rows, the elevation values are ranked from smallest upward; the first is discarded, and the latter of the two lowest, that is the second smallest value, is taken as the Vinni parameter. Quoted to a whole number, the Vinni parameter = 314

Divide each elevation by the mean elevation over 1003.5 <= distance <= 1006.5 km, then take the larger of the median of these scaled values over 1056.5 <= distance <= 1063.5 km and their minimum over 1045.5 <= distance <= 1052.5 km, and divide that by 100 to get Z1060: 0.0103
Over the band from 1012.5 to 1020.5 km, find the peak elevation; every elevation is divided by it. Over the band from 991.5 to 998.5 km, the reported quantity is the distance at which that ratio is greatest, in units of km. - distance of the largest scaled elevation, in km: 994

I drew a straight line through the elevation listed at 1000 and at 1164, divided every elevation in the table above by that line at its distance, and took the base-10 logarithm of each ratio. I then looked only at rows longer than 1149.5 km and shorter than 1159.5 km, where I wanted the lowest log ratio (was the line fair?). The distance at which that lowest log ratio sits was 1153 km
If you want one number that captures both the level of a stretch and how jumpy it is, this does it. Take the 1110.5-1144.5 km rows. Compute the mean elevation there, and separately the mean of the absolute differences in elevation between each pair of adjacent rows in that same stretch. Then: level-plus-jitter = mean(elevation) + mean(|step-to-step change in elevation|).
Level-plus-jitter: 310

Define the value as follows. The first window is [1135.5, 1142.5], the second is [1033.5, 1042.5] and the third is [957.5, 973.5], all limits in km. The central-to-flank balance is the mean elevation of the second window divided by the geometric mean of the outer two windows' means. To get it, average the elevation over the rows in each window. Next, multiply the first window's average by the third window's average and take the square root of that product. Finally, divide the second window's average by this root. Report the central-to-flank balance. 1.02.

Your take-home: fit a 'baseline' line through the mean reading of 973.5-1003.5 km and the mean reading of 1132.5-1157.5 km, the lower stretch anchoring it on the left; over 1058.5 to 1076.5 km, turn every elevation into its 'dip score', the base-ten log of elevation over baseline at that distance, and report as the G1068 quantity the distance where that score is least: 1062 km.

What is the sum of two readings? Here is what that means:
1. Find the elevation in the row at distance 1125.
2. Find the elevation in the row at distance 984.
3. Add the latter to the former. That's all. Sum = 607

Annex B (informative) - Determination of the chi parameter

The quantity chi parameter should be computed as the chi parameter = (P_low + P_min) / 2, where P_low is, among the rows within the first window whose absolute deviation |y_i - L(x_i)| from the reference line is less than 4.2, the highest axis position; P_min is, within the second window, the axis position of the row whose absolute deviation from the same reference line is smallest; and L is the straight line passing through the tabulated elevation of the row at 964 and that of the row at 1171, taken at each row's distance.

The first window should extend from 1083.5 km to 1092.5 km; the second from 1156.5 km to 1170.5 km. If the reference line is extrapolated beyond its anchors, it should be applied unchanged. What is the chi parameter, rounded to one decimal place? 1126.0 km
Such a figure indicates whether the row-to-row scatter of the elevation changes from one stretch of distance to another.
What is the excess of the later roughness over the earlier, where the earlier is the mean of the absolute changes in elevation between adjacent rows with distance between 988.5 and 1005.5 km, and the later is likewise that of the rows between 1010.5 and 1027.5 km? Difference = 2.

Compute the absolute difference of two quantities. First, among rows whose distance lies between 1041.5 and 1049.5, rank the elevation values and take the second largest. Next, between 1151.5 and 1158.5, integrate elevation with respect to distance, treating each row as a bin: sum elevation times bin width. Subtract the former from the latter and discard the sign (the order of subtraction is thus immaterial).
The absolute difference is 1777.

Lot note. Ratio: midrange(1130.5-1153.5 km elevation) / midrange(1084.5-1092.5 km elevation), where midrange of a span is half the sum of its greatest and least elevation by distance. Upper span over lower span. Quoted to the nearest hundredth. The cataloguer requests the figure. 0.94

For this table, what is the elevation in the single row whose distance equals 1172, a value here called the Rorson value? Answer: 307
